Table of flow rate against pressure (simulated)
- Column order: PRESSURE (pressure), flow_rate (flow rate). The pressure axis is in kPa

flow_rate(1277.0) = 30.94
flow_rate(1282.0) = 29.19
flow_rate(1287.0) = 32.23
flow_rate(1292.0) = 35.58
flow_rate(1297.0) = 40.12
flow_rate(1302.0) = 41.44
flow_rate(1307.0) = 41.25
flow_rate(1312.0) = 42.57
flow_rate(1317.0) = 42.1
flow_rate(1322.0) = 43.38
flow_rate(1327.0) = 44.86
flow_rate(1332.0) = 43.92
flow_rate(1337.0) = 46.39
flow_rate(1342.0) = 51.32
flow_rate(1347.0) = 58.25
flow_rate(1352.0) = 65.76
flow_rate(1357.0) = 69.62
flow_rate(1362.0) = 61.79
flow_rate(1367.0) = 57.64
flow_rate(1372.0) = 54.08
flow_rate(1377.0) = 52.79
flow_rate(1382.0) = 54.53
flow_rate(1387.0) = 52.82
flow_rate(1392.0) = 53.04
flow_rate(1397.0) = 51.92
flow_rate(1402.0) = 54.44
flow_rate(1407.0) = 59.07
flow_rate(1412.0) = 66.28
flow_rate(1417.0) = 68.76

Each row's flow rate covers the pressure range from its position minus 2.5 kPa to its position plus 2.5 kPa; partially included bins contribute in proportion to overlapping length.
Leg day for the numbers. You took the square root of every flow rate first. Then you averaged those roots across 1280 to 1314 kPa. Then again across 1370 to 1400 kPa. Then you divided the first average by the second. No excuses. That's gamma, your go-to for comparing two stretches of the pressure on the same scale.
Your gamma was 0.838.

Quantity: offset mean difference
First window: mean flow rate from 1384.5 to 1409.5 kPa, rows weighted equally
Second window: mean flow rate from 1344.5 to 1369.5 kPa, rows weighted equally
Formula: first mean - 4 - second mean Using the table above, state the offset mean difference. -12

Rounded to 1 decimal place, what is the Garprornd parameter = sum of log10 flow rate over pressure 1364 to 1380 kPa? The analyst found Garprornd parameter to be 5.2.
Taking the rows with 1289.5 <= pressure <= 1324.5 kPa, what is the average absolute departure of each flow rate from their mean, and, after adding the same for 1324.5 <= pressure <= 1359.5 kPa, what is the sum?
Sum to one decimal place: 10.5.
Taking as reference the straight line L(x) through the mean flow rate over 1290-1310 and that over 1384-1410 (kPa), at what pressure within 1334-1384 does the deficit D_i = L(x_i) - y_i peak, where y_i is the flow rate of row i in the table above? 1337.0 kPa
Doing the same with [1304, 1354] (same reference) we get 1332.0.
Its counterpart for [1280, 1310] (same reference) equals 1282.0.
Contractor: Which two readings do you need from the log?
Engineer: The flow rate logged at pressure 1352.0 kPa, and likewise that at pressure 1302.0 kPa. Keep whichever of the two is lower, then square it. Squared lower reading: 1717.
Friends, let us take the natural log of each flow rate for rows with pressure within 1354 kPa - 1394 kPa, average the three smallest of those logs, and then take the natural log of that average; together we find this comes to 1.38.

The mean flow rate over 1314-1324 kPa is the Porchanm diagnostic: 43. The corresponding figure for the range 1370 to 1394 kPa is 53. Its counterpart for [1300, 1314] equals 42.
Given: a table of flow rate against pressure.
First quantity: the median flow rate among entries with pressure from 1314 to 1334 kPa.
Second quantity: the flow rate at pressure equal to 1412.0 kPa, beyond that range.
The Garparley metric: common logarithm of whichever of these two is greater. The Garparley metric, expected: 1.82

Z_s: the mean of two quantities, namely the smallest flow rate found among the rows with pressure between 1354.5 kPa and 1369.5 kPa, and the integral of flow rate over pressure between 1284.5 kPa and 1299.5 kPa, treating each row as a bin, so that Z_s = 299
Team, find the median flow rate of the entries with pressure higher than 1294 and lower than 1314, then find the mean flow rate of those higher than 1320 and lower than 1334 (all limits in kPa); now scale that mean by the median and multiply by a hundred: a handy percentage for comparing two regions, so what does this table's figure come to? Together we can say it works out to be 107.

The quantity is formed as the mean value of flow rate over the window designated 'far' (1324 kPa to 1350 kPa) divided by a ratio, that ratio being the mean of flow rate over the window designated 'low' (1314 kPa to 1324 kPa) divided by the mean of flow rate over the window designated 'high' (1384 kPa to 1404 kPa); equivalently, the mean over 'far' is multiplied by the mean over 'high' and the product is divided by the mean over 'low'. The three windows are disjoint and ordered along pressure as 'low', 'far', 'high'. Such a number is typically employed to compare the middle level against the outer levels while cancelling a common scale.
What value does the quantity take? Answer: 61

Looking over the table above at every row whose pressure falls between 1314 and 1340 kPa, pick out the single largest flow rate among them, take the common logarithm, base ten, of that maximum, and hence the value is 1.67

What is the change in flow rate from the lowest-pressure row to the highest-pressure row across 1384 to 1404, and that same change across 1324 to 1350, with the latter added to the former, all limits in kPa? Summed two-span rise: 15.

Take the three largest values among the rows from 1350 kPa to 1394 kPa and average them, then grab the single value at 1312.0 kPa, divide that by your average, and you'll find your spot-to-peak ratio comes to 0.65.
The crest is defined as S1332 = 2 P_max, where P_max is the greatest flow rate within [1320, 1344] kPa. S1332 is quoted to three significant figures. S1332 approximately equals 103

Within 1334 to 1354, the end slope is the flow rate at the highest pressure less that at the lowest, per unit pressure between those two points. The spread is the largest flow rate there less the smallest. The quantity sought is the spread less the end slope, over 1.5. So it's 12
